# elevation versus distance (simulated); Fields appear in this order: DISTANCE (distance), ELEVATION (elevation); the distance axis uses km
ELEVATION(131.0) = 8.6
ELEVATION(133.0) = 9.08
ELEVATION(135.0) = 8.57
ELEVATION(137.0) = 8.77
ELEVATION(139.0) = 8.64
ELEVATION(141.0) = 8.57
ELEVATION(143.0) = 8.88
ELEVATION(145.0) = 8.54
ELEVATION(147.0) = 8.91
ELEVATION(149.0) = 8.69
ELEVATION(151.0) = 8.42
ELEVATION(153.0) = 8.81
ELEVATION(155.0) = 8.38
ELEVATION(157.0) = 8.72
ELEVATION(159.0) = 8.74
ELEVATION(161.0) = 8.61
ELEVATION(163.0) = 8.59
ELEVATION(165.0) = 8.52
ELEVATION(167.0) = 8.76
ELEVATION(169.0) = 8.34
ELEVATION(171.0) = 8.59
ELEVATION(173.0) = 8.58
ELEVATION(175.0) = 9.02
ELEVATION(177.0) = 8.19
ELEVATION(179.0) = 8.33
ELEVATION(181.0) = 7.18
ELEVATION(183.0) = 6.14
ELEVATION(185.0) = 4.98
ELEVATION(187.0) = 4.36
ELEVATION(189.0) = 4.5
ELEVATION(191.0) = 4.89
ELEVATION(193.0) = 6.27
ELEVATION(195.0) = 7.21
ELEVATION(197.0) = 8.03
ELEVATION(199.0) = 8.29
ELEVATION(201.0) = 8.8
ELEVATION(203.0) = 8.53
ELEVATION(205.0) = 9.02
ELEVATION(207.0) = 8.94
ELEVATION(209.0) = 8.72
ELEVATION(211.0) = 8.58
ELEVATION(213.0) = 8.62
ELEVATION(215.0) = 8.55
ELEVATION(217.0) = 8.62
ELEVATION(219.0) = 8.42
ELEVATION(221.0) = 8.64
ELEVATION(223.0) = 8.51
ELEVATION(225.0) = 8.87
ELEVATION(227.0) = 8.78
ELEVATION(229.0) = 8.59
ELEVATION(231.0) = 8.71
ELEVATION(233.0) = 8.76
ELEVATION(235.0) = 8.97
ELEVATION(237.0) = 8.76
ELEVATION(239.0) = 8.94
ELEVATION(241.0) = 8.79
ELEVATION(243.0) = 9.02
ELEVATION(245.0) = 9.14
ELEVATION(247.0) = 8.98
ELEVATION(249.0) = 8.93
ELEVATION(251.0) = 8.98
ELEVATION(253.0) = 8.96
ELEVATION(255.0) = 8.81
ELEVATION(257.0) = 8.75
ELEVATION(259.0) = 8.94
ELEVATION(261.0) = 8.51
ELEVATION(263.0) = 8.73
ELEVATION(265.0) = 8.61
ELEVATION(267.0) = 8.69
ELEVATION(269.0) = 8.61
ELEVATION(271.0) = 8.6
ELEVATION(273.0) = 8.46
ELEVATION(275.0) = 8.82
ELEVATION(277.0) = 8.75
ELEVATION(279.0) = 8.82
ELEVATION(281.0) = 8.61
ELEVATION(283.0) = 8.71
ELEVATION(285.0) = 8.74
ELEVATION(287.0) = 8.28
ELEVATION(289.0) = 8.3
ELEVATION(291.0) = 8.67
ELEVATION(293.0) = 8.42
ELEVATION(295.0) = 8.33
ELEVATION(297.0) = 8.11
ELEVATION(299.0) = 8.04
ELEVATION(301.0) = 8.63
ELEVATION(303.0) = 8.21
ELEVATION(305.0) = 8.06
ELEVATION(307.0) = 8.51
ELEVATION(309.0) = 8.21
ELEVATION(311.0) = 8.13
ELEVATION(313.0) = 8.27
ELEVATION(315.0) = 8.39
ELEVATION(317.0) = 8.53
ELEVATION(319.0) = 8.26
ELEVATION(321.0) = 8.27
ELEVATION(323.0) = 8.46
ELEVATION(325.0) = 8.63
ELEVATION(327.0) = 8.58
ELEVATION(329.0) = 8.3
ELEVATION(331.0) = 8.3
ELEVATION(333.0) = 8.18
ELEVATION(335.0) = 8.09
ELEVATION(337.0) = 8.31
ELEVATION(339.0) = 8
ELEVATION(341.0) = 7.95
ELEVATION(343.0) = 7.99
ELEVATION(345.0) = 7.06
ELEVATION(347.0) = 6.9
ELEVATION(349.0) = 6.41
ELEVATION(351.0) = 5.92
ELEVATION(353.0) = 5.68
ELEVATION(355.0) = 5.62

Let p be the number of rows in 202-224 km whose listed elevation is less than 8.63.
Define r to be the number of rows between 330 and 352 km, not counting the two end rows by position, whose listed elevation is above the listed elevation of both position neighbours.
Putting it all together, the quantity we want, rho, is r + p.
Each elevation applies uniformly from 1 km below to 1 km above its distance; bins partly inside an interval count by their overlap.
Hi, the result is 9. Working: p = 7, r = 2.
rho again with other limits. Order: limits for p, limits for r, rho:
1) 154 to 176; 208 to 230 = 11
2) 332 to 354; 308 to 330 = 13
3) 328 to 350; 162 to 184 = 15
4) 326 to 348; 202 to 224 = 15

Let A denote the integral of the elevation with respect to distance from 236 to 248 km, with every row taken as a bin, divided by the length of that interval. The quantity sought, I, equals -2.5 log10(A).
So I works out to -2.38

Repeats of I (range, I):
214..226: -2.34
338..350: -2.17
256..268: -2.35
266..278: -2.34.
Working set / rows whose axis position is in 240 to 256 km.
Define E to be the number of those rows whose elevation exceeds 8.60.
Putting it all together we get 8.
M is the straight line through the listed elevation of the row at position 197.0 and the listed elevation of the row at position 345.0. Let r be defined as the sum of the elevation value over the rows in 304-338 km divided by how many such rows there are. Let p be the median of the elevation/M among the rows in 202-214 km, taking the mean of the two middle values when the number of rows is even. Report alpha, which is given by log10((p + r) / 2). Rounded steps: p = 1.09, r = 8.32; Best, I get 0.673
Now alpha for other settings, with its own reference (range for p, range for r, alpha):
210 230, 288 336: 0.673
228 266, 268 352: 0.670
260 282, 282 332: 0.678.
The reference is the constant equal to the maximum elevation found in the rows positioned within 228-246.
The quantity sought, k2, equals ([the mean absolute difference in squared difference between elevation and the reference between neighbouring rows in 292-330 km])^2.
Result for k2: 0.11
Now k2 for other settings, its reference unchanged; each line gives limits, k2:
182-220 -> 4.44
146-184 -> 0.51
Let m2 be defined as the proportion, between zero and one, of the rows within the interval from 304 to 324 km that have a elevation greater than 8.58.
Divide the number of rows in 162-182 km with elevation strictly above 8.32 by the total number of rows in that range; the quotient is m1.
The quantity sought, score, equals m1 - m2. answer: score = 0.80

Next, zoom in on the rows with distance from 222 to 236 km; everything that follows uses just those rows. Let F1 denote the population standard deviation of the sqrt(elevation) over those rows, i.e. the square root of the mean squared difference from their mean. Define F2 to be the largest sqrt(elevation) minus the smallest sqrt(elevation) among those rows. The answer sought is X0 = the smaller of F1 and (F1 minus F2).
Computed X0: -0.053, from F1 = 0.0246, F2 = 0.078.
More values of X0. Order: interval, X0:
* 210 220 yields -0.022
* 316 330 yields -0.039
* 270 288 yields -0.064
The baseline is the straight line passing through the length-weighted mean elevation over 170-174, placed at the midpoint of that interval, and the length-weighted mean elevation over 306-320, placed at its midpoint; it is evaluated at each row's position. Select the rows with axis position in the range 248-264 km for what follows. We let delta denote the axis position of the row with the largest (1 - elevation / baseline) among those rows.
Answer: 261.0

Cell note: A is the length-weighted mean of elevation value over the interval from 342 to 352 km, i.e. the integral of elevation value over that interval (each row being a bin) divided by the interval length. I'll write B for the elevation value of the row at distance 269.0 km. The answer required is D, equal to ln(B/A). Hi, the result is 0.23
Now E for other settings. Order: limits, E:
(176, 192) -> 0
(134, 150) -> 5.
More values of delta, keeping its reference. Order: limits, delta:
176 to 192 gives 187.0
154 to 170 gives 169.0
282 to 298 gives 297.0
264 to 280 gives 273.0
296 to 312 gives 299.0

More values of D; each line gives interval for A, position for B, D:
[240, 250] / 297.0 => -0.10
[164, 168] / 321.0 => -0.04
